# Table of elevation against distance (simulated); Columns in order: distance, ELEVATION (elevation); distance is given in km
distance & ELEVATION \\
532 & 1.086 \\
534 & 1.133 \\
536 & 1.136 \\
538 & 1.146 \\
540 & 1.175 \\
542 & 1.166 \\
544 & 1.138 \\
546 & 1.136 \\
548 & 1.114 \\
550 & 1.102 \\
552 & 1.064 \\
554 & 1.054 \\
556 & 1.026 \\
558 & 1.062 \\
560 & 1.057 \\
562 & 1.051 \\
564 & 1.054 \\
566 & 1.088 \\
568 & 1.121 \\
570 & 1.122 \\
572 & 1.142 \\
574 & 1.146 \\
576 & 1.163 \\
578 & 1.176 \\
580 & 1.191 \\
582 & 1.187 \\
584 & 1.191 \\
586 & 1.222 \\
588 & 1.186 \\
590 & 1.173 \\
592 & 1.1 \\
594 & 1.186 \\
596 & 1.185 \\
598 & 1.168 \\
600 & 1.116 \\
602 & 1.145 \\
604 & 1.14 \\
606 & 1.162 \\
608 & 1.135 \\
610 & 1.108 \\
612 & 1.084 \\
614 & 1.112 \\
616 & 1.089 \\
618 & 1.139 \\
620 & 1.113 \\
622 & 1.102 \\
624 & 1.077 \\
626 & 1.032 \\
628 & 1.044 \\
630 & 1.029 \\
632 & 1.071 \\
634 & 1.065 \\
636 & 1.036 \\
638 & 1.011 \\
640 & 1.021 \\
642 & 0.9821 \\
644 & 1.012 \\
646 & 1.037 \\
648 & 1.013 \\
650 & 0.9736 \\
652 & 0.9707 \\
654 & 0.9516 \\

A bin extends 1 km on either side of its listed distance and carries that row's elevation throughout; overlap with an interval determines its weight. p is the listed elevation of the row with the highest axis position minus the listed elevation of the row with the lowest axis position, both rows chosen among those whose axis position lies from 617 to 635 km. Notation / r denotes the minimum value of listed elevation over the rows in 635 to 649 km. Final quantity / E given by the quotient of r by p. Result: -13.3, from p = -0.074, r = 0.9821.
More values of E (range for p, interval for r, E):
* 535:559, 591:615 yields -14.6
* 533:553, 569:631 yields -14.9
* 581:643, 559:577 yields -5.1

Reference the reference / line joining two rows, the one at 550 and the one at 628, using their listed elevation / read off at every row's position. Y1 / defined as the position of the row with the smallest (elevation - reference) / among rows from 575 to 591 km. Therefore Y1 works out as 576 km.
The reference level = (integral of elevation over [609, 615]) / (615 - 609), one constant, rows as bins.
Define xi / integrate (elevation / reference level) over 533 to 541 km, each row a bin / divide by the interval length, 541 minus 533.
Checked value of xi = 1.04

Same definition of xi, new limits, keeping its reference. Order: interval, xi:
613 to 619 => 1.01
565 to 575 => 1.02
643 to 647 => 0.93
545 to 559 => 0.98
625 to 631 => 0.94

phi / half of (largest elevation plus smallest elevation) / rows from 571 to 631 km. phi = 1.13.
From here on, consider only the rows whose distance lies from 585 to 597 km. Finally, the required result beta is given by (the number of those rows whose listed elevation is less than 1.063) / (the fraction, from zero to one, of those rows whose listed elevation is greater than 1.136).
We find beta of 0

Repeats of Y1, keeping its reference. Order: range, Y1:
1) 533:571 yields 556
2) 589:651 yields 650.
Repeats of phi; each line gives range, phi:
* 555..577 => 1.09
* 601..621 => 1.12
